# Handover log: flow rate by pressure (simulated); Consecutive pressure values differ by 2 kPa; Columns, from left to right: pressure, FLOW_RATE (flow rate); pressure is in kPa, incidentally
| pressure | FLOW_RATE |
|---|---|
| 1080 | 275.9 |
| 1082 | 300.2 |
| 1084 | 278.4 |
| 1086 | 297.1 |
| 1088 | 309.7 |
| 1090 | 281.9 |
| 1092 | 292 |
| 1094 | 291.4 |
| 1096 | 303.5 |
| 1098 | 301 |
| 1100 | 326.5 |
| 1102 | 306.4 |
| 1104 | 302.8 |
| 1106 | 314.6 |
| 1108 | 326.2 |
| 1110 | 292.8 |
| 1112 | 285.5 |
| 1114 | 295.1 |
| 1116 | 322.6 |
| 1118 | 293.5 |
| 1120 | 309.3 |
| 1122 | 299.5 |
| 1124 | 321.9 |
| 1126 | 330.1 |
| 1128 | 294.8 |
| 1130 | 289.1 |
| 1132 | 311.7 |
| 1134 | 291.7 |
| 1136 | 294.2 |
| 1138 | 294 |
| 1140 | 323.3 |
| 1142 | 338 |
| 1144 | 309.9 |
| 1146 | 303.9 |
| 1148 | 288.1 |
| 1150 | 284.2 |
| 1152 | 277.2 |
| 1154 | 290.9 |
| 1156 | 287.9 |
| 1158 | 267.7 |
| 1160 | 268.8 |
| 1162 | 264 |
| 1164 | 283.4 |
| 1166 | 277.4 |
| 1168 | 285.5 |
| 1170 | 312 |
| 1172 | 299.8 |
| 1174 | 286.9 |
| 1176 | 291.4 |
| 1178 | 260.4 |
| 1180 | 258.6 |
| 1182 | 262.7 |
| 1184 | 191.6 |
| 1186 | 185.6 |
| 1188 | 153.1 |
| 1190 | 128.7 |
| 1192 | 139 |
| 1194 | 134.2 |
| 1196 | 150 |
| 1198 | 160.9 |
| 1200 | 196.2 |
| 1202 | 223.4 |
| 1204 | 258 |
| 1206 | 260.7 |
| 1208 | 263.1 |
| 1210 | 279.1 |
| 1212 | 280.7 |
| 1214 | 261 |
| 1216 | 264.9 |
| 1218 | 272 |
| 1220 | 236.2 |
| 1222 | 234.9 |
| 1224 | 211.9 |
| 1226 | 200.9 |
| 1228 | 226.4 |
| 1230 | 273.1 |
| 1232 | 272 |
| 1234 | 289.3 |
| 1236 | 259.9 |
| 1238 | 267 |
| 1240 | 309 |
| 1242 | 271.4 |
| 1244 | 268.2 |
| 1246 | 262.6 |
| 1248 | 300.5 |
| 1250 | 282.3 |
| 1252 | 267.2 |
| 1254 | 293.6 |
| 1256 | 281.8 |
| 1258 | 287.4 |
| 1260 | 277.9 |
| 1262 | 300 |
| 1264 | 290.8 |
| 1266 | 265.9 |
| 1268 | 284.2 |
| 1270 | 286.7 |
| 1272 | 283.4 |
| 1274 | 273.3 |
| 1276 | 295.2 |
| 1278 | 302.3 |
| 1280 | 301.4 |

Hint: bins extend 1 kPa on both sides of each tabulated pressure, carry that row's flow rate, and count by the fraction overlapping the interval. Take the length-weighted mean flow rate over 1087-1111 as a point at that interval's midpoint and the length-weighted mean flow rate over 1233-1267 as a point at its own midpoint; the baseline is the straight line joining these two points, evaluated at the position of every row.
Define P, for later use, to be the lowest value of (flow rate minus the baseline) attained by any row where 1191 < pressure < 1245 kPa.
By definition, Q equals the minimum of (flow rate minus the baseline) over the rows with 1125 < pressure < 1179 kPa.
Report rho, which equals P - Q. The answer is -124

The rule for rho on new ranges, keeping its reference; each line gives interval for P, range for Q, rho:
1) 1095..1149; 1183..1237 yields 145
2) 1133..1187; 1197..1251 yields 23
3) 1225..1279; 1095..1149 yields -67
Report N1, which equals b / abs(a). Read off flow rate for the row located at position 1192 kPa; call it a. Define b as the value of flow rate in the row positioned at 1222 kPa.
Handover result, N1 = 1.69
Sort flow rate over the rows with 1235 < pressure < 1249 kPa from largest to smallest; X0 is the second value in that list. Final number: 300.5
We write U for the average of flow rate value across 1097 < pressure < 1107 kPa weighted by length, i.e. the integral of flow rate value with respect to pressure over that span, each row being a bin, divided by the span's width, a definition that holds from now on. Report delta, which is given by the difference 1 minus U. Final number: -309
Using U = 310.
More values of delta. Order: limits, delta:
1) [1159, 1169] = -275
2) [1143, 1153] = -292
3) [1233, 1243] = -278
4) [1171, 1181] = -278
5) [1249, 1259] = -281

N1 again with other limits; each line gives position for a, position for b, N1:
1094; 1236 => 0.89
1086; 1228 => 0.76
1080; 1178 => 0.94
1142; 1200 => 0.58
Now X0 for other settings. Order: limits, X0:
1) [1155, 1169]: 285.5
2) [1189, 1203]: 196.2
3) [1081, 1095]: 300.2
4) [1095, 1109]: 326.2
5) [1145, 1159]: 290.9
